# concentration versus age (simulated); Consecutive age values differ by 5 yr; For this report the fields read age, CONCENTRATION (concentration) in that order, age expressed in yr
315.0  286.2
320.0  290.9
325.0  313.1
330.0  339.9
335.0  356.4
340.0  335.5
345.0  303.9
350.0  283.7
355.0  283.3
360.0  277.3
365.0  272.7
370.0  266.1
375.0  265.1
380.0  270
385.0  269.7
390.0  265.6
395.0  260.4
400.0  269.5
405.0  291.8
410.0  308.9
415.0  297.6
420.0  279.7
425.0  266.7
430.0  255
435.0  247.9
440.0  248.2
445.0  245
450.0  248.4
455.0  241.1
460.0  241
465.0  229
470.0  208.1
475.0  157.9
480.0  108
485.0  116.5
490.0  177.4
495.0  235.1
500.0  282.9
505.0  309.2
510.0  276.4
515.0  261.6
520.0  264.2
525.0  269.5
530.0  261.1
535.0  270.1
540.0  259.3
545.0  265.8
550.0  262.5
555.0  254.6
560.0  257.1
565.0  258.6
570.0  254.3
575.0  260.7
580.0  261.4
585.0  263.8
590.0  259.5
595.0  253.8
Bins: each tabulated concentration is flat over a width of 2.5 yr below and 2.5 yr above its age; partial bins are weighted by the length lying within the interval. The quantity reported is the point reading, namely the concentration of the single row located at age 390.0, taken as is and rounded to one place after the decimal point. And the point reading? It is 265.6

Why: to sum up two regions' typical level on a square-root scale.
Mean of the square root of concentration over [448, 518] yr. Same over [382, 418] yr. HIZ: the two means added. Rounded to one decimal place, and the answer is 31.5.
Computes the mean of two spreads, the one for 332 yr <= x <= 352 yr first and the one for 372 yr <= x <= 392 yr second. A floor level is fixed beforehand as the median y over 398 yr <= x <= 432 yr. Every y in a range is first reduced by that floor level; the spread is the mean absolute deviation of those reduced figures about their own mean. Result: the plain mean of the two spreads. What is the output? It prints 14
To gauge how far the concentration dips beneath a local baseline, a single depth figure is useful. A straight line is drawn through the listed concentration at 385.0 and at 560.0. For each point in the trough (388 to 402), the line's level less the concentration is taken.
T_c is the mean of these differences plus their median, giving 8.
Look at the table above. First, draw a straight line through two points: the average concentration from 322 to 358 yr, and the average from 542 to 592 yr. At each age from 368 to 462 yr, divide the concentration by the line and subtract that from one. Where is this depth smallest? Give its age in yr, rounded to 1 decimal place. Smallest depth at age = 410.0 yr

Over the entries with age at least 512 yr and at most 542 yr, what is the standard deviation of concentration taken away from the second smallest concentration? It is 257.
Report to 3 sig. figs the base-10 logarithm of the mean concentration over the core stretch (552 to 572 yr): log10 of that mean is 2.41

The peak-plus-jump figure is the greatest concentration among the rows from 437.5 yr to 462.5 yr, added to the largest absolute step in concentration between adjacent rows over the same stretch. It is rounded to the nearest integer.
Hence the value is 256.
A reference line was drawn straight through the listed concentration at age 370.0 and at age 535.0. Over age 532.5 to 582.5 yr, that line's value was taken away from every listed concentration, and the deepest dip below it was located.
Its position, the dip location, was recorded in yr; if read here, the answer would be 570.0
